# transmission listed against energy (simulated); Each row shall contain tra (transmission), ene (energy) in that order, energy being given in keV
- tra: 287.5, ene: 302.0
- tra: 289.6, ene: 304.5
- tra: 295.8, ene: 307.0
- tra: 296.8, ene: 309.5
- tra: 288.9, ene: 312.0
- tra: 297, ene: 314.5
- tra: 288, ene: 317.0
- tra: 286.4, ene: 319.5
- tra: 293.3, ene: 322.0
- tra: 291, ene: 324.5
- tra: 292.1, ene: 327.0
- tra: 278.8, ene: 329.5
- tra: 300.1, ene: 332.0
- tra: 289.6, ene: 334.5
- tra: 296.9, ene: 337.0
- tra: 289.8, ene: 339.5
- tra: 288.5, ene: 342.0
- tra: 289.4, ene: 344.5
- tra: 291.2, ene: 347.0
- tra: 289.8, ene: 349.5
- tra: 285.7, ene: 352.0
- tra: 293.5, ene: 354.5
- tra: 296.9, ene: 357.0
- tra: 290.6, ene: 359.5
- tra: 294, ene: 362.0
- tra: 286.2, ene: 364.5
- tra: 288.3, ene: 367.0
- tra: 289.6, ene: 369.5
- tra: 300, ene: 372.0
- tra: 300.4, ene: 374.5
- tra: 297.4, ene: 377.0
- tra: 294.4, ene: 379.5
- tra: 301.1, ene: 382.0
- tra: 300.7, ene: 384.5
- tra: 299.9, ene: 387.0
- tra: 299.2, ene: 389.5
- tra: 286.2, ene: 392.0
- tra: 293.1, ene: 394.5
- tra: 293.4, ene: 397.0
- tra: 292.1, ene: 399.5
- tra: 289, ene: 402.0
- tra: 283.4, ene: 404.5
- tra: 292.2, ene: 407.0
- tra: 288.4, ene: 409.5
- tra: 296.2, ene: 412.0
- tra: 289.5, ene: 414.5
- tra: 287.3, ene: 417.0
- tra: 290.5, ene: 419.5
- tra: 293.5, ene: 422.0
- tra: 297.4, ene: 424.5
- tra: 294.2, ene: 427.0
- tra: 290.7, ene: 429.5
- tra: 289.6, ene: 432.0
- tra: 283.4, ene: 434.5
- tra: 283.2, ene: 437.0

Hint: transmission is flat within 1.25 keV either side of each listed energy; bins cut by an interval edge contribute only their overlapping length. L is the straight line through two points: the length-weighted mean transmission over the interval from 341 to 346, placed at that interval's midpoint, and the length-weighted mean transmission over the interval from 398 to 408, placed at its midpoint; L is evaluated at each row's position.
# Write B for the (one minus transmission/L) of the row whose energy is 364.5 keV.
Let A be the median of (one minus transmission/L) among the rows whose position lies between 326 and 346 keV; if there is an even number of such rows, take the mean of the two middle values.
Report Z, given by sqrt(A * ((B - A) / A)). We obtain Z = 0.11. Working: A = -0.002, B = 0.010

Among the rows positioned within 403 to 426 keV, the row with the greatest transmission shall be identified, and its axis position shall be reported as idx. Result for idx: 424.5 keV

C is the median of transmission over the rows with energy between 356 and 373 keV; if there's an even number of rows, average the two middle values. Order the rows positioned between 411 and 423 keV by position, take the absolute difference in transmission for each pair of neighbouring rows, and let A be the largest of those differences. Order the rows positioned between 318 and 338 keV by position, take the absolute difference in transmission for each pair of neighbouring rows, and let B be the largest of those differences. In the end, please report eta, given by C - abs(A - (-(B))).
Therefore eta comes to 263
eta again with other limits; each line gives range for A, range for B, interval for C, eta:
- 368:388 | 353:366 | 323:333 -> 273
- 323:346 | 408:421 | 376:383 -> 268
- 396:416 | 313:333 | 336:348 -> 260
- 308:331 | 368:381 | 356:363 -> 270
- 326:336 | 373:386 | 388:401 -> 265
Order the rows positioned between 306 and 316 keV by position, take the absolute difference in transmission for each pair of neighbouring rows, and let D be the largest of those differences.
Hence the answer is 8.1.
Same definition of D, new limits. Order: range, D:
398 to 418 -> 8.8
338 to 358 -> 7.8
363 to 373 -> 10.4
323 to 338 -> 21.3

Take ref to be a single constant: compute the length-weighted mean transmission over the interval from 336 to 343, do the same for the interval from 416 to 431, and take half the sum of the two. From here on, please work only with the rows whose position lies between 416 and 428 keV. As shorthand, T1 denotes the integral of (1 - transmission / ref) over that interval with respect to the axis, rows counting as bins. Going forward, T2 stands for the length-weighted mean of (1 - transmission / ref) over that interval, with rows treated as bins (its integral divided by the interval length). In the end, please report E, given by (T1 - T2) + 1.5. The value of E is 1.47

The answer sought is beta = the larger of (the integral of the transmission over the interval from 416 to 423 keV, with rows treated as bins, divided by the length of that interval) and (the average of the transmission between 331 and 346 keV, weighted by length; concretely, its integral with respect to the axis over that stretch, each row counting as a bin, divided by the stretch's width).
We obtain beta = 292.2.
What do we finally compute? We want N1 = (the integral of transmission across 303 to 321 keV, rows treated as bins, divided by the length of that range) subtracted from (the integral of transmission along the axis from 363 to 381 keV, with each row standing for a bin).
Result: 4998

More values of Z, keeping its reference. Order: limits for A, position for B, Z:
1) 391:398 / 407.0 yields 0.06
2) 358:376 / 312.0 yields 0.07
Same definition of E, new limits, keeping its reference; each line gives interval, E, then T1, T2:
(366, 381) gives 1.34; -0.17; -0.011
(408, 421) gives 1.56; 0.07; 0.005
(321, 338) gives 1.52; 0.02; 0.001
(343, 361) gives 1.56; 0.06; 0.003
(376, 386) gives 1.30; -0.22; -0.022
